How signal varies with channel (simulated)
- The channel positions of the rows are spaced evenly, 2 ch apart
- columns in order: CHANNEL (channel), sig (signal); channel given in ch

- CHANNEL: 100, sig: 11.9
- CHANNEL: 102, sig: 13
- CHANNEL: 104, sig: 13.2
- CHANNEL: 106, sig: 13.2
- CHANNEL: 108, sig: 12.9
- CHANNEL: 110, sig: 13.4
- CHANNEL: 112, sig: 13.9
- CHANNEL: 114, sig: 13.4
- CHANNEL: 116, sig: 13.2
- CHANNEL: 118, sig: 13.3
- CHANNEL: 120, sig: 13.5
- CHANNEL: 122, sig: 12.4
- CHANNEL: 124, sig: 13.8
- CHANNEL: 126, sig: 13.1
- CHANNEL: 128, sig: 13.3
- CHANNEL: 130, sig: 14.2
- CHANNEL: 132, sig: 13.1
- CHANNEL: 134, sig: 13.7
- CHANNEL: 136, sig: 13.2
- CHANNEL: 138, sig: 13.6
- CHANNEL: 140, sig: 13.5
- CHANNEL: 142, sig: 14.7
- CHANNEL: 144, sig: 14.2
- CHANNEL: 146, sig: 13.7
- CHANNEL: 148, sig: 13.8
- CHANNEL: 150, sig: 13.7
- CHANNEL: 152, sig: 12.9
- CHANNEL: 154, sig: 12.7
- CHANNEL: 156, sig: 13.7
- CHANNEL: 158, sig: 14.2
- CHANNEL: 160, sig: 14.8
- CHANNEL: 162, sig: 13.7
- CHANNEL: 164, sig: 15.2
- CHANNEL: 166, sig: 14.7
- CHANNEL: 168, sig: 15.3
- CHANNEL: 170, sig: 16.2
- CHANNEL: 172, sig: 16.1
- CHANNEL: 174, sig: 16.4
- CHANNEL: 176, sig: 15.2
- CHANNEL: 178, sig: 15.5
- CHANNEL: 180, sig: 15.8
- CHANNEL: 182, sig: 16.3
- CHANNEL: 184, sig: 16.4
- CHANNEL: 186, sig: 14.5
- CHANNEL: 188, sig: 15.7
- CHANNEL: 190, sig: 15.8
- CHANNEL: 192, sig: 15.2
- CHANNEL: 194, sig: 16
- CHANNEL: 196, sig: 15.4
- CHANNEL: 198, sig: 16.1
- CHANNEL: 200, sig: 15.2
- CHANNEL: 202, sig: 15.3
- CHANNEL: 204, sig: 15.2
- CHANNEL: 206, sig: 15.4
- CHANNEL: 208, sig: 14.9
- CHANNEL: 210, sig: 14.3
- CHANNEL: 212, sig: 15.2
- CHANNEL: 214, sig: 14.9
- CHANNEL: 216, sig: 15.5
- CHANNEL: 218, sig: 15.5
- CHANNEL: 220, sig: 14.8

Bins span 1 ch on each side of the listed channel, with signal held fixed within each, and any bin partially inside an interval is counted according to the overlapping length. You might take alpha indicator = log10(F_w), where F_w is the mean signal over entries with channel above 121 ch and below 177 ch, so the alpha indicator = 1.15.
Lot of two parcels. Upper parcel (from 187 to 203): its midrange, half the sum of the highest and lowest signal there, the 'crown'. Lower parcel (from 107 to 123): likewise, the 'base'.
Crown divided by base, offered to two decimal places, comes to 1.19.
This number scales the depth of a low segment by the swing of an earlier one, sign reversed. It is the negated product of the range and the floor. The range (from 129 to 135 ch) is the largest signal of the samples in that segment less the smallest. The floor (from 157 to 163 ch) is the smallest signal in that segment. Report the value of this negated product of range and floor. -15.1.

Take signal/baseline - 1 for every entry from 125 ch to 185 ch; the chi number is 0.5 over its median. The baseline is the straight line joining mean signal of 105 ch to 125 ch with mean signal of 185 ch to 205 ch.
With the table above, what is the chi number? -185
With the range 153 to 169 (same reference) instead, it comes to -67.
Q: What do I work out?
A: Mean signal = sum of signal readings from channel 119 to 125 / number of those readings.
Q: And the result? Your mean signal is 13.2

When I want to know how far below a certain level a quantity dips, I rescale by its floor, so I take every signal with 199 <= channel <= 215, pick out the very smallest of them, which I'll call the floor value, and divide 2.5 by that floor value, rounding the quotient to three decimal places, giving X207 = 0.175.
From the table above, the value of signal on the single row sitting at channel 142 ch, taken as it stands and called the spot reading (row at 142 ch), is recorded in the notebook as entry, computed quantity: 14.7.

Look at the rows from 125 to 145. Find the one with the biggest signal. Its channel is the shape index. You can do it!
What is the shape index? 142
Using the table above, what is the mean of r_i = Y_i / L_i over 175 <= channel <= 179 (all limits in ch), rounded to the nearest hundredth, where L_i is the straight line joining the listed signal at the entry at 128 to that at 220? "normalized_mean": 1.09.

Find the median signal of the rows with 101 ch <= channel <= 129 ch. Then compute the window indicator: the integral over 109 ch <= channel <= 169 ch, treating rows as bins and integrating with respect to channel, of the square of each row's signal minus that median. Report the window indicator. 42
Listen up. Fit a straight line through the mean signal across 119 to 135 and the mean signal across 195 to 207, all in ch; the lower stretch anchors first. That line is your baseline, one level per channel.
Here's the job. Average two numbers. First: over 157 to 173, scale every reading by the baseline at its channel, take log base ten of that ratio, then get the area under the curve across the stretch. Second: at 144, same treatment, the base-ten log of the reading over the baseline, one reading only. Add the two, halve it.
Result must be 0.14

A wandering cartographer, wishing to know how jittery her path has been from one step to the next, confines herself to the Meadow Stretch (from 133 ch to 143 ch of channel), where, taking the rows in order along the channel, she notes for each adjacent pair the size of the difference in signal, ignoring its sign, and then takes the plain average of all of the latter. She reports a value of 0.55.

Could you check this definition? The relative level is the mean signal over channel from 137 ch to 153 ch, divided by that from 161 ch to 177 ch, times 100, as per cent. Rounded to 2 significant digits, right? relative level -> 90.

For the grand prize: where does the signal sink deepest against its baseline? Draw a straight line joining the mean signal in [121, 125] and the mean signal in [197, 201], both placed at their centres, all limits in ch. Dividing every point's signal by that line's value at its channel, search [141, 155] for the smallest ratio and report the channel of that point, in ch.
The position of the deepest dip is 154 ch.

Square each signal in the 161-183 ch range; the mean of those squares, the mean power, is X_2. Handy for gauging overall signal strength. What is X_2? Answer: 241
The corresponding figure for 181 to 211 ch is 239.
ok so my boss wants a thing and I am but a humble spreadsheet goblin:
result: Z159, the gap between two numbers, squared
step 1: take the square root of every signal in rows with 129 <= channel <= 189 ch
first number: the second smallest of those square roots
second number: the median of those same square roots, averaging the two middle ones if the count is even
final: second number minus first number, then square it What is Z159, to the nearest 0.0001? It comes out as 0.0386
